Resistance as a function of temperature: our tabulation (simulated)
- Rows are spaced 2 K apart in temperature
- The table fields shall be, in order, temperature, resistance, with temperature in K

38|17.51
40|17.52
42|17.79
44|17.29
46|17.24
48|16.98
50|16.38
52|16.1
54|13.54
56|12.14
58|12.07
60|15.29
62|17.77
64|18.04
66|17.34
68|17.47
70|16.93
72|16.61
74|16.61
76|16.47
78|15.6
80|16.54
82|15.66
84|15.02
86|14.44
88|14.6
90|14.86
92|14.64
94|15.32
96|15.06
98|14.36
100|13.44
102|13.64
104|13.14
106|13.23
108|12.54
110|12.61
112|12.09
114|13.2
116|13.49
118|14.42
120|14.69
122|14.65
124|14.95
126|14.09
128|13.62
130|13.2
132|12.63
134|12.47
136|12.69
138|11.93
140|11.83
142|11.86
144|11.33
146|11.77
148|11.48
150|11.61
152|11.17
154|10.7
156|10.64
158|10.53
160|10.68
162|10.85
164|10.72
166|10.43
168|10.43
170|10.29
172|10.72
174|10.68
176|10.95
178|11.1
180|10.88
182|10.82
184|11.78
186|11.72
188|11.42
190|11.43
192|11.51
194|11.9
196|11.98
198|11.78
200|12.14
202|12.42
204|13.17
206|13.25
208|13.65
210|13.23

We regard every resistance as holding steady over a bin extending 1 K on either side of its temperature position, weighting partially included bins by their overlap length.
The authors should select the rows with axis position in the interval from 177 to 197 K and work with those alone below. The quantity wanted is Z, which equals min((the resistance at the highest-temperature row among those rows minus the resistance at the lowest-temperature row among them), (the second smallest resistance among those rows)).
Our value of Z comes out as 0.9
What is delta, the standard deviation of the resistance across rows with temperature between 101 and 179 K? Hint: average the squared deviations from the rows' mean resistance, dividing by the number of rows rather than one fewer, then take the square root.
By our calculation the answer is 1.4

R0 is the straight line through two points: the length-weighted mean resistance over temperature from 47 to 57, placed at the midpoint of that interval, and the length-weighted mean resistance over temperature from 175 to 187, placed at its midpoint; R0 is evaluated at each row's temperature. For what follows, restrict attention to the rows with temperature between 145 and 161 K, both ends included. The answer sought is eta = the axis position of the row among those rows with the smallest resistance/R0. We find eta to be 158 K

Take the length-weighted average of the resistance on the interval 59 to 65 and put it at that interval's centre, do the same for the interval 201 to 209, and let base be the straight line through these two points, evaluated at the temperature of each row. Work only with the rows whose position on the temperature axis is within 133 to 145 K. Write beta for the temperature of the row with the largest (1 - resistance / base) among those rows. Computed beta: 144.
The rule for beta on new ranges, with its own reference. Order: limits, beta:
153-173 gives 170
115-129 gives 116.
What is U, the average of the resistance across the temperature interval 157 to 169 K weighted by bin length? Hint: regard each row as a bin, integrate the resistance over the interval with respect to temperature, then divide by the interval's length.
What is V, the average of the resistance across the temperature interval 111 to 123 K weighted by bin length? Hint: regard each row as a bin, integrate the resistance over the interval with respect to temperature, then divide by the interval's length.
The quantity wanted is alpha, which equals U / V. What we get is 0.77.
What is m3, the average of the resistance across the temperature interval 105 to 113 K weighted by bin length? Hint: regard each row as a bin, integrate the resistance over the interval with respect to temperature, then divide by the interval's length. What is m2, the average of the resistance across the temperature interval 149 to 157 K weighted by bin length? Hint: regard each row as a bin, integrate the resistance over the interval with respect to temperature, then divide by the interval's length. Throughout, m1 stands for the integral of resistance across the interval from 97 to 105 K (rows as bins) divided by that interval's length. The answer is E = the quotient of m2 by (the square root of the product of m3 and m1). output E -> 0.8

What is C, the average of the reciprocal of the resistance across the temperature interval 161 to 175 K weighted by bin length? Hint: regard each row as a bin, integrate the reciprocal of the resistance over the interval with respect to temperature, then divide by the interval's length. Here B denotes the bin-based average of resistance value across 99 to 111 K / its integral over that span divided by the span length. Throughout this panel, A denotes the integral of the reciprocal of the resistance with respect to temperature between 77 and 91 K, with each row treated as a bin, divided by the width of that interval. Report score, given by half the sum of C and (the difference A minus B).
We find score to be -6.47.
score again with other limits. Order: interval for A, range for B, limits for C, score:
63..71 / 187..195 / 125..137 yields -5.72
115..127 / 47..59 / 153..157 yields -7.19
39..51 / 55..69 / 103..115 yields -7.80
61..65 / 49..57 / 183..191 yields -7.20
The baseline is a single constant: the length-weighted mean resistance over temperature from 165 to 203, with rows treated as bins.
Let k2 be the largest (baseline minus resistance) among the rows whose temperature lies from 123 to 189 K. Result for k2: 1.0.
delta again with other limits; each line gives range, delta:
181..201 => 0.4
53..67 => 2.4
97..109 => 0.6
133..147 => 0.4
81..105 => 0.7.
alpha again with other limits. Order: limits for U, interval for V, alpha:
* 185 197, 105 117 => 0.91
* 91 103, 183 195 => 1.24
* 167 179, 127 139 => 0.84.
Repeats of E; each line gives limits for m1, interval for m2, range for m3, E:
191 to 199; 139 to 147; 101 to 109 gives 0.9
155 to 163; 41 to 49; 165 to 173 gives 1.6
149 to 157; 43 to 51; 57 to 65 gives 1.3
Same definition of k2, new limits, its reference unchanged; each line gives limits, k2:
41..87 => -0.8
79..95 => -3.2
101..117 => -0.8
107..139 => -0.6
